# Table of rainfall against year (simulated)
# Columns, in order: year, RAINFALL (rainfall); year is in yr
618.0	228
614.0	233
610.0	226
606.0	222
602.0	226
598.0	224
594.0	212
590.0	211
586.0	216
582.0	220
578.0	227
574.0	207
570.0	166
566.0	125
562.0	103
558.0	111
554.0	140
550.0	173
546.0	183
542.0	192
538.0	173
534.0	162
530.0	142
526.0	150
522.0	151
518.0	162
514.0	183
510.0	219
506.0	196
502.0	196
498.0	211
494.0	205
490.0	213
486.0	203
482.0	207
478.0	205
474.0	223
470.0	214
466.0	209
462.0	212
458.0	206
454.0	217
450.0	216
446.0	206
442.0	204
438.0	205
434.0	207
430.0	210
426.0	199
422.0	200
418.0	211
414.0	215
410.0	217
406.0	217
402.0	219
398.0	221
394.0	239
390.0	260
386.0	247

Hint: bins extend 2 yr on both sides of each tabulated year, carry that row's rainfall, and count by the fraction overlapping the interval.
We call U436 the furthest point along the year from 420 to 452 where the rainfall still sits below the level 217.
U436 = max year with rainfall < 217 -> 450.0 yr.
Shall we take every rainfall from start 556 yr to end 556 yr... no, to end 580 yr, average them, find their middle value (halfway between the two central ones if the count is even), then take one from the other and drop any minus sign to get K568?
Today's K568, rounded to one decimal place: 11.0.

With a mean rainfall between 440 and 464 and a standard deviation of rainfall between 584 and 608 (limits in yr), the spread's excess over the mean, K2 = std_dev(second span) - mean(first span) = -204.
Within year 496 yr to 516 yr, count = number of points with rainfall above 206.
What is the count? 2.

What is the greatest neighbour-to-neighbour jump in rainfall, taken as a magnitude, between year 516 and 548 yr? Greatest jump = 20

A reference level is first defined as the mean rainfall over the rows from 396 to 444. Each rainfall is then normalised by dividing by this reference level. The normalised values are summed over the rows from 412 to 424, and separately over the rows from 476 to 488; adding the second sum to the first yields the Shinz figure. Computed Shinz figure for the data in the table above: 5.9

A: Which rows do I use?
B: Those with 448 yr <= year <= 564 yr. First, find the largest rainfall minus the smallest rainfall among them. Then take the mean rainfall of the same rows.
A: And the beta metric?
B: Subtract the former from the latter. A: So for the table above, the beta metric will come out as 65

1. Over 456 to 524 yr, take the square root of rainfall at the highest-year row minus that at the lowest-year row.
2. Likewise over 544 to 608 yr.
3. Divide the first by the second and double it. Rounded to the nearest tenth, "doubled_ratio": -3.0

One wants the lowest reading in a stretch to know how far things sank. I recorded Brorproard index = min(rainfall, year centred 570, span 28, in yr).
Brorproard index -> 103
